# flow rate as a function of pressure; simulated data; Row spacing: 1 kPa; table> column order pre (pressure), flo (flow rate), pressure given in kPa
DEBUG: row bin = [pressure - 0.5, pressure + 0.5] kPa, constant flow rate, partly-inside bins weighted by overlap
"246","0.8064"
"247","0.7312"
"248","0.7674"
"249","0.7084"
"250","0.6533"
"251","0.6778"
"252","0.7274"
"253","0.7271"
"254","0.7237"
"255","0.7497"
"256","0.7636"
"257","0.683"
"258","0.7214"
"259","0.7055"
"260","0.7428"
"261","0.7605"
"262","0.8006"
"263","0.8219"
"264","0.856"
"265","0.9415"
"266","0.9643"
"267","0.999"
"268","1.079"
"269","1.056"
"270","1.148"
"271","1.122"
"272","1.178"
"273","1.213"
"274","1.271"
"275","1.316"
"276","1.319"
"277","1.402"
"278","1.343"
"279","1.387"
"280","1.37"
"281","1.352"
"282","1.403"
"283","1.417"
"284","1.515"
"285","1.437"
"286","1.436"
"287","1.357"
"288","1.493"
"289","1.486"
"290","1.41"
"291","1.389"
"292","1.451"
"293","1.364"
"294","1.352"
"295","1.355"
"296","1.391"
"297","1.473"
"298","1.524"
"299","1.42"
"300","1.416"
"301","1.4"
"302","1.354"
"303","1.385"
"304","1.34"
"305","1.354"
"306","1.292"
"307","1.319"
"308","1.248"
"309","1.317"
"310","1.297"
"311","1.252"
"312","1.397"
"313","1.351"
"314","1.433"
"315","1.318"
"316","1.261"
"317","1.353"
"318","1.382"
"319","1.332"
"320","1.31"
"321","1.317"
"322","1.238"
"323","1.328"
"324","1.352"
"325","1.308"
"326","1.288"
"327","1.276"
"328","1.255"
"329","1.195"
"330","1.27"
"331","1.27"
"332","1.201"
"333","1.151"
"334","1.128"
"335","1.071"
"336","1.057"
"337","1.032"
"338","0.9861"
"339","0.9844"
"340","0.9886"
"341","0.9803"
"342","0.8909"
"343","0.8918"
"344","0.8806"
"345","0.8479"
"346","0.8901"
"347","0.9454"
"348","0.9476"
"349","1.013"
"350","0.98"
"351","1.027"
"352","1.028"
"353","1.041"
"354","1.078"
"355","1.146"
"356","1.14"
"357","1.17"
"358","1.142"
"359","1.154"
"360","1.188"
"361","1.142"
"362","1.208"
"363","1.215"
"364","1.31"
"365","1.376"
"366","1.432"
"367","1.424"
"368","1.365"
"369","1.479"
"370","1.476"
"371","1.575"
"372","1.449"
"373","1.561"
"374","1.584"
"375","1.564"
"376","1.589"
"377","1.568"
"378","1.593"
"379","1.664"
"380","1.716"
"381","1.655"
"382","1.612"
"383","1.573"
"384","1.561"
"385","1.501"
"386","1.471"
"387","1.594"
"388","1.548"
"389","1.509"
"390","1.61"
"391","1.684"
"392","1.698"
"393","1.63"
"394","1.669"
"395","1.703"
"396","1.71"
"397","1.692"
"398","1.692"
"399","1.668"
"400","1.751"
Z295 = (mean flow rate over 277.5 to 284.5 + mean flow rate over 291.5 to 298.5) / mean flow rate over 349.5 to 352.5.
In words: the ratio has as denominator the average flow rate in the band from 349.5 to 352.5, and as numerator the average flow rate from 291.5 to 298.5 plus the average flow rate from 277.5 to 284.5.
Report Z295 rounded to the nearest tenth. 2.8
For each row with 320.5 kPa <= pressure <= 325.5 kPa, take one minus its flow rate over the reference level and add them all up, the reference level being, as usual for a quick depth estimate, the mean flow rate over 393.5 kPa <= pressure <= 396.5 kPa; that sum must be 1.1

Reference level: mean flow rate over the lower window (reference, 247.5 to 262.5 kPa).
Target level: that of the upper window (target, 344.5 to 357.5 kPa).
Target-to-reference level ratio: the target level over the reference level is 1.4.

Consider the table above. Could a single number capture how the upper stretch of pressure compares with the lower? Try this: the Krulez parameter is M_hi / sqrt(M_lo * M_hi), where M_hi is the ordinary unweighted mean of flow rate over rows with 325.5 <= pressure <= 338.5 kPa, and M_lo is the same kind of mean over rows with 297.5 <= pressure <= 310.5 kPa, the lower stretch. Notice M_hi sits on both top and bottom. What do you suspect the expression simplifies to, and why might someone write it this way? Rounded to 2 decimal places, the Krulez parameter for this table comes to 0.93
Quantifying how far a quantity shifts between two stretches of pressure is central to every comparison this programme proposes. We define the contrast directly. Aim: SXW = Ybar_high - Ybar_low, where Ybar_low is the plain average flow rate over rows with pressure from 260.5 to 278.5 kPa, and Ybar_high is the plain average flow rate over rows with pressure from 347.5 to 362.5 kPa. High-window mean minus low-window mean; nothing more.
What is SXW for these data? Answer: 0.01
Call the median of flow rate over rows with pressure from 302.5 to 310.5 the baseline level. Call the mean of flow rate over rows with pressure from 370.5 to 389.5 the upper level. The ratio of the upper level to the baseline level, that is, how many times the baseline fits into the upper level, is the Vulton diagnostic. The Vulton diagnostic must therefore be 1.2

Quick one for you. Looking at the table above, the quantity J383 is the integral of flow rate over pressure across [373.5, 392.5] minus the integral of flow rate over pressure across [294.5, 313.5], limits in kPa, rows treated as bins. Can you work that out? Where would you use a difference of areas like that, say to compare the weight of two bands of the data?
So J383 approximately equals 4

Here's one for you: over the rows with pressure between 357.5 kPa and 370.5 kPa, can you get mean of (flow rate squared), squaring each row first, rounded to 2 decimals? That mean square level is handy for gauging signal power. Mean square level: 1.71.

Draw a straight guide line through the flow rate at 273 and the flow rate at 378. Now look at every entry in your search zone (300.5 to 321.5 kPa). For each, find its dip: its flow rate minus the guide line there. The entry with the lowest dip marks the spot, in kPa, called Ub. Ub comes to 316 kPa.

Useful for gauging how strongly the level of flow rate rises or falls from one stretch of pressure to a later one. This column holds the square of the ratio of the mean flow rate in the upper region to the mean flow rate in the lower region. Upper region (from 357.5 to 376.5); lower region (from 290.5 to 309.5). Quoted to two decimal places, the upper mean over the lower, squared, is 1.01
